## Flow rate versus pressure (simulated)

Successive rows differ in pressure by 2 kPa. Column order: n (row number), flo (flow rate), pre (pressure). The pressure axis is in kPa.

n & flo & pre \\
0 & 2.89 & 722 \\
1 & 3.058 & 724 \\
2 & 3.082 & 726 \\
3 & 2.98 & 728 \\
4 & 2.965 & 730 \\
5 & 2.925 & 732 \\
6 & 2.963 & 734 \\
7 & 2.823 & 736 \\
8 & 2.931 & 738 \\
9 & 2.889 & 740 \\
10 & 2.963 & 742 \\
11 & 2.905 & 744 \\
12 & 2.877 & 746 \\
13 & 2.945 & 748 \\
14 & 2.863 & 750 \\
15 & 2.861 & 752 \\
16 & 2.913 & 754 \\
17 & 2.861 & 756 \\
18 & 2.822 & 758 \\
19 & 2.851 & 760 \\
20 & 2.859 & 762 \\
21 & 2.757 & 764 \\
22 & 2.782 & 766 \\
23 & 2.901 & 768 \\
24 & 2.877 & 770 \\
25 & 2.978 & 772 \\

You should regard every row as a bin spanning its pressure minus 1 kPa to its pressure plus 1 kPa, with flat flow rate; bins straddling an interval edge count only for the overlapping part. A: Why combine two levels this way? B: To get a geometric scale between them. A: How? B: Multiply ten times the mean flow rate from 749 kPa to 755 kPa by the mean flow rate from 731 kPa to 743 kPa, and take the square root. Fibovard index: 9.162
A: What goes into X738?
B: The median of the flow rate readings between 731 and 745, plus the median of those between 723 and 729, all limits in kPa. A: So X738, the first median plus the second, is 5.98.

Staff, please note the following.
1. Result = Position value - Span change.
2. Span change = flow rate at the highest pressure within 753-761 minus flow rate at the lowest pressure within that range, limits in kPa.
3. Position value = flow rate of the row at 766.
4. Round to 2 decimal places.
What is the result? 2.84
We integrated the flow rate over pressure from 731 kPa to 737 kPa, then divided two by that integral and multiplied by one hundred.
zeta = 11.5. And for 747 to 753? 11.5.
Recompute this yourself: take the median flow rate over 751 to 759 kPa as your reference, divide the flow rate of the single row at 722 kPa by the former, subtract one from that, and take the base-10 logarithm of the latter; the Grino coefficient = -2.0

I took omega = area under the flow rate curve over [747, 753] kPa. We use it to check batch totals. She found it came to 17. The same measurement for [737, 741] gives 12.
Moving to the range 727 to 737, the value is 29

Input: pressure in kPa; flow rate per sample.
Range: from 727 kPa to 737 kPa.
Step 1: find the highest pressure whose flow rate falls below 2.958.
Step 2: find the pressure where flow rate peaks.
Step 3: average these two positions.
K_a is 732 kPa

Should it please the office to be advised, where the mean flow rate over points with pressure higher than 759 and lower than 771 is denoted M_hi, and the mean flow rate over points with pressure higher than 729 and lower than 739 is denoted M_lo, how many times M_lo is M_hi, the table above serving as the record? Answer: 0.971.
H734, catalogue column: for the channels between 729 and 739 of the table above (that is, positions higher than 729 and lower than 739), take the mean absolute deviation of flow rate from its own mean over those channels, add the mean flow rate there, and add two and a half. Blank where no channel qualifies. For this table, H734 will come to 5.46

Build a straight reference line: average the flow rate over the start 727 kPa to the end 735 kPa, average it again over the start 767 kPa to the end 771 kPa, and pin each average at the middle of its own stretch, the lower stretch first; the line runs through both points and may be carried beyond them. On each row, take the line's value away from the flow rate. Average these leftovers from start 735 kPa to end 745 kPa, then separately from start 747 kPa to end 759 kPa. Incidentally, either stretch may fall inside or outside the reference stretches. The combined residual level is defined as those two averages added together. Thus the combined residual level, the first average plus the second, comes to -0.080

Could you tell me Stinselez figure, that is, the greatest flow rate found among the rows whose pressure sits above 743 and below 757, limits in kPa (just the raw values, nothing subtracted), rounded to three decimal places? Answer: 2.945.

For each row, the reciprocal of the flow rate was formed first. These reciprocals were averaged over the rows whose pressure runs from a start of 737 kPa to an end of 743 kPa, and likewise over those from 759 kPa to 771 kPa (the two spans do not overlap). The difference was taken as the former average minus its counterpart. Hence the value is -0.011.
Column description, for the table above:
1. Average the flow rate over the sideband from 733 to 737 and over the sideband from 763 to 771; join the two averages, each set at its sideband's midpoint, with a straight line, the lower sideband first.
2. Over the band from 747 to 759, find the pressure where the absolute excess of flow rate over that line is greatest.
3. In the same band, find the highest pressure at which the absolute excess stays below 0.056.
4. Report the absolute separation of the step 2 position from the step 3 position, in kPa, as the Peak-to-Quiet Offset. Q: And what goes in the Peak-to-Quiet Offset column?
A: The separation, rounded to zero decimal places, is 10 kPa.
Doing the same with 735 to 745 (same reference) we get 2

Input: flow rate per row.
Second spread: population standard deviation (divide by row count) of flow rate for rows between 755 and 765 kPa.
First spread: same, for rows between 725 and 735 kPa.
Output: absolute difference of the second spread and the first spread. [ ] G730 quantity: 0.014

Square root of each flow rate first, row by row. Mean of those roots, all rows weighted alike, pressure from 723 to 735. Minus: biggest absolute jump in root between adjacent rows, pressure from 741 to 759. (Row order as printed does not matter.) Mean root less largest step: 1.71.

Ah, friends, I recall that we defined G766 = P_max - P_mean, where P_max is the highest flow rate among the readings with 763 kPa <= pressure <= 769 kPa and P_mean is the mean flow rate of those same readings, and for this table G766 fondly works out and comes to 0.088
